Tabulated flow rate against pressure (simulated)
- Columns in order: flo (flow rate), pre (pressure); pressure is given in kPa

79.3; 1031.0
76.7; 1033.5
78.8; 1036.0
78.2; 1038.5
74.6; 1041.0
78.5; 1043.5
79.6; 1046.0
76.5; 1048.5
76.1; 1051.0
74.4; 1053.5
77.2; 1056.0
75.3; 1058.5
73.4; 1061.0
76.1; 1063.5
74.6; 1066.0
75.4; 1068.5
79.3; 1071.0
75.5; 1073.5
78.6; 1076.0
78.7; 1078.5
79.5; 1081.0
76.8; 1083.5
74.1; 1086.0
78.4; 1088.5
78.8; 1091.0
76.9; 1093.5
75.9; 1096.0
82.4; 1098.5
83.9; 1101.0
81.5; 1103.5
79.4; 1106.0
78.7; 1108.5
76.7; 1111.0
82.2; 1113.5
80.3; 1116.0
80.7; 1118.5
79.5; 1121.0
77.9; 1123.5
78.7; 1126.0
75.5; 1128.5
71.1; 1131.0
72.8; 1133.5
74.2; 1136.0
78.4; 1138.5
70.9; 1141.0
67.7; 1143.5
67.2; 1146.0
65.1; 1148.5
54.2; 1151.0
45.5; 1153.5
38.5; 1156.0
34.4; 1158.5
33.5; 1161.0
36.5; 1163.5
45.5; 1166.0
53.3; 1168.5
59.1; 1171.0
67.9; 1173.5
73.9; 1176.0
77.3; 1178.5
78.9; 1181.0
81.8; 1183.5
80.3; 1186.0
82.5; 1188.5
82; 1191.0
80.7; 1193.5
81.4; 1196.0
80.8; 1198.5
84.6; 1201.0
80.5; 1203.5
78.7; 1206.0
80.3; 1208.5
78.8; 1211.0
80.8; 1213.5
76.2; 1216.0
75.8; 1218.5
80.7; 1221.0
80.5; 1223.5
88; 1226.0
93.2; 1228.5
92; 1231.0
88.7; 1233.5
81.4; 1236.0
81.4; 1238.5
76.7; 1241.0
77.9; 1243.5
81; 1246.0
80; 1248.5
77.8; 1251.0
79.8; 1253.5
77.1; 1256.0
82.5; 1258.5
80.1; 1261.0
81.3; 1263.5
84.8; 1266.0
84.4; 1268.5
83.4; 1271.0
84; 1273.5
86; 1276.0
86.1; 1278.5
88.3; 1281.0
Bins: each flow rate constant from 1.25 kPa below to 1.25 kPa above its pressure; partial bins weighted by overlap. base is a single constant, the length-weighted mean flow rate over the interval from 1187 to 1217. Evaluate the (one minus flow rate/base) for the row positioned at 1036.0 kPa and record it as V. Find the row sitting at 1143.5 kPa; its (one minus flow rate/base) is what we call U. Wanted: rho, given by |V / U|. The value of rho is 0.14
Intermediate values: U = 0.16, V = 0.023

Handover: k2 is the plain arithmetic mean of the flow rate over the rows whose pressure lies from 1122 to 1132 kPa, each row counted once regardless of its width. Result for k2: 76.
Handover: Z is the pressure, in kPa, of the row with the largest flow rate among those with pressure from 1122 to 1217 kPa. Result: 1201.0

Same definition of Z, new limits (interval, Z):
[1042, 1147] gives 1101.0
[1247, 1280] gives 1278.5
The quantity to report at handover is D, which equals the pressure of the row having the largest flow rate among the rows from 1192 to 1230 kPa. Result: 1228.5 kPa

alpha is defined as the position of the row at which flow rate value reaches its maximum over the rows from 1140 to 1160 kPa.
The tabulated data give 1141.0 kPa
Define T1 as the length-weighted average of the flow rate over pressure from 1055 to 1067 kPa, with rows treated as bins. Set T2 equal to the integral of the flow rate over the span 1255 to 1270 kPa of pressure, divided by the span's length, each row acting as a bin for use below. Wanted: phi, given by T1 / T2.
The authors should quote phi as 0.92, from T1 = 75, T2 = 82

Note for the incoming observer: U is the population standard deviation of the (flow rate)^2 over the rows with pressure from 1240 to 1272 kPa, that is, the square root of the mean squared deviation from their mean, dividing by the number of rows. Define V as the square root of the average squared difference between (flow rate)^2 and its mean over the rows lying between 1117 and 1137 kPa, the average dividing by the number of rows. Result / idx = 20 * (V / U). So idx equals 23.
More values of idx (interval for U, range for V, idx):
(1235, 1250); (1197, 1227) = 36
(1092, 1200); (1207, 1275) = 8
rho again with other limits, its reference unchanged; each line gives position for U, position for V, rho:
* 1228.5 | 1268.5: 0.30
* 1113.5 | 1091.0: 1.18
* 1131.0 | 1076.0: 0.21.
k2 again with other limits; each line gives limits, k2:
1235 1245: 79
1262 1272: 83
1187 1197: 82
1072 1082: 78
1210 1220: 78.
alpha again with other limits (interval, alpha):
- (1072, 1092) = 1081.0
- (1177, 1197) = 1188.5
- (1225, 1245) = 1228.5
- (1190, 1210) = 1201.0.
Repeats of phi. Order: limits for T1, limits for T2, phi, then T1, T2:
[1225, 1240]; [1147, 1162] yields 1.91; 87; 46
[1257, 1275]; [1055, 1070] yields 1.10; 83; 75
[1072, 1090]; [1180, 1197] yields 0.95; 77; 81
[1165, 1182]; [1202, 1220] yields 0.83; 65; 79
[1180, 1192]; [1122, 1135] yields 1.08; 81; 75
